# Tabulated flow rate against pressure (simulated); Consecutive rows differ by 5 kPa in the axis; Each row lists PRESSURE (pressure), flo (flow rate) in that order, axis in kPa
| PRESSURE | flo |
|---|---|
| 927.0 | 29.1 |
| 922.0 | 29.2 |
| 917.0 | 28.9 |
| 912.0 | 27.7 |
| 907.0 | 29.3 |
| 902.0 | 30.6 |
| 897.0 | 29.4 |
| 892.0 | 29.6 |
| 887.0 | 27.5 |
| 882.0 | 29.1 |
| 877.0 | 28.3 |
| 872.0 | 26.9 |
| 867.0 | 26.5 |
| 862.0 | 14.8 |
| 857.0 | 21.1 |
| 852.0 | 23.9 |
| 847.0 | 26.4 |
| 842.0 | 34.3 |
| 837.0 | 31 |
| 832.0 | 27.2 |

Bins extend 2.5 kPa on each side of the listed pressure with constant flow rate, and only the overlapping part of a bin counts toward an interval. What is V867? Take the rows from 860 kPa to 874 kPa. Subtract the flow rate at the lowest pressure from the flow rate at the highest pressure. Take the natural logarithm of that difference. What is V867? 2.5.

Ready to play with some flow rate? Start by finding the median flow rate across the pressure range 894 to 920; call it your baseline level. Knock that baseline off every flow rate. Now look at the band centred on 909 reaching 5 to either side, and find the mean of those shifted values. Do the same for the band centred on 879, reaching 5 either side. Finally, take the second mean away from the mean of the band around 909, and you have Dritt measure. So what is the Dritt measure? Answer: 0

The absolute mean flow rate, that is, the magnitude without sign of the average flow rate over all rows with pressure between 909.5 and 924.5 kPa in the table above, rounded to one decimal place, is 28.6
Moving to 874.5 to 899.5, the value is 28.8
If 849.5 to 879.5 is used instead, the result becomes 23.6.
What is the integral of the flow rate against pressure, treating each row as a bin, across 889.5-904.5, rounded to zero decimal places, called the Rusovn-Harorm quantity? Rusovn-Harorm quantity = 448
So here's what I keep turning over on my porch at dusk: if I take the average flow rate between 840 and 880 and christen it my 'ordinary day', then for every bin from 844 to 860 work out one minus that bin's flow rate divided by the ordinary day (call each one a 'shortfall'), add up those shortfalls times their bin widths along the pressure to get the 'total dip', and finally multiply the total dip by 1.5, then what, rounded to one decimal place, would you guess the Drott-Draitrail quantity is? 1.3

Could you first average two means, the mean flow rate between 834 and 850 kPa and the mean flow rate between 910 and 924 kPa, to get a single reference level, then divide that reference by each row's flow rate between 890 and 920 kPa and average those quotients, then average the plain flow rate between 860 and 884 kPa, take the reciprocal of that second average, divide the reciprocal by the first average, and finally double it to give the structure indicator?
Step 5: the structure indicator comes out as 0.079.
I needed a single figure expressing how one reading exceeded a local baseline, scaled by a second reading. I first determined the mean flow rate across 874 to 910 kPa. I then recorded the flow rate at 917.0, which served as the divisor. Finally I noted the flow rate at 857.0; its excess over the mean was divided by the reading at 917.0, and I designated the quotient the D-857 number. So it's -0.28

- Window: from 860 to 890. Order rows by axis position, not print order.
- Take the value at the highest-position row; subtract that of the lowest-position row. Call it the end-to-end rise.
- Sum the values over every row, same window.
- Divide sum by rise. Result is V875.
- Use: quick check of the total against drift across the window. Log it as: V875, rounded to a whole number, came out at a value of 12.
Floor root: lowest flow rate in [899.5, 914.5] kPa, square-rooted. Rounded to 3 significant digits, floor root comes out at 5.26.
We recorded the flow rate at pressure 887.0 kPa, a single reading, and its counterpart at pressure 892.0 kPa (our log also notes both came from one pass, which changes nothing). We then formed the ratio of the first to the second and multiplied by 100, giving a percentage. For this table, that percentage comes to 93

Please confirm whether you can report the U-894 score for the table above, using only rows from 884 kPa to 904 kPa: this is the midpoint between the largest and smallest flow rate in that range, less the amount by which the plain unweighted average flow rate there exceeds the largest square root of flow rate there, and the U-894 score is 5.3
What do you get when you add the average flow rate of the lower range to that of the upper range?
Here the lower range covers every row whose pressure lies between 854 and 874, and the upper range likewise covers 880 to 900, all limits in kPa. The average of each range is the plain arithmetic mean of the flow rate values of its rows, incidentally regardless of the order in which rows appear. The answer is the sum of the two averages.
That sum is 51.2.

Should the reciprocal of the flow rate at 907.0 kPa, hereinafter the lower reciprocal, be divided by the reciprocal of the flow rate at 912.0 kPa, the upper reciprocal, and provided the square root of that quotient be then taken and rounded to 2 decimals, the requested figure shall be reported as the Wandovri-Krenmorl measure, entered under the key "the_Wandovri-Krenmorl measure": 0.97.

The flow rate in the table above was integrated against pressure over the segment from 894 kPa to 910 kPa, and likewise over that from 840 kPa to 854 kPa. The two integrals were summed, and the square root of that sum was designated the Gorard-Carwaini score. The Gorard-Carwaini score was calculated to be 29.5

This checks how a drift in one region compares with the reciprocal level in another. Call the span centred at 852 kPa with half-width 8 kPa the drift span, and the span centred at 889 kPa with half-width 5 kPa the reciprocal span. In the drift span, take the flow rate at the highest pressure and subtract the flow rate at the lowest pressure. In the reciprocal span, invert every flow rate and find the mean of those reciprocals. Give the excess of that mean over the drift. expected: 5.3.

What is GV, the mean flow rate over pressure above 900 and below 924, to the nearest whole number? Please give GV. 29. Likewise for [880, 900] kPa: 29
